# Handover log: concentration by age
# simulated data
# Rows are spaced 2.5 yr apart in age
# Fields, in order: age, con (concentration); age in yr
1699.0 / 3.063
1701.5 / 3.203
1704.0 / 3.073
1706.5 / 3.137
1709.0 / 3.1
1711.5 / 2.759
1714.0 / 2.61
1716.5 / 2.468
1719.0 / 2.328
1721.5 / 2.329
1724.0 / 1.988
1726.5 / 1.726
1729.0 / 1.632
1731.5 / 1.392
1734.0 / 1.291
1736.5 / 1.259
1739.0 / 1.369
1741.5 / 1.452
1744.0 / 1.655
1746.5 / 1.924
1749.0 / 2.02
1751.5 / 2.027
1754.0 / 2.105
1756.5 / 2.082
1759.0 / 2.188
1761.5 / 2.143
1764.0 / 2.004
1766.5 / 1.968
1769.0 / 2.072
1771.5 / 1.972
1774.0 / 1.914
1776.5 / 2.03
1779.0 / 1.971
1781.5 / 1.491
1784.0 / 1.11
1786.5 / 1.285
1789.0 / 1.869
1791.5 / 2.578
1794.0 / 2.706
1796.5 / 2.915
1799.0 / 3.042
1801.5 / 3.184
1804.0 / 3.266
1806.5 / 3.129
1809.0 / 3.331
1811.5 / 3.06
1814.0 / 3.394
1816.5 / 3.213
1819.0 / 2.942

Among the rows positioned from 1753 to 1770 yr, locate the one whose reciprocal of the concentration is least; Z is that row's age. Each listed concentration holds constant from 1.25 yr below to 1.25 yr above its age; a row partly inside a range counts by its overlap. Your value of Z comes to 1759.0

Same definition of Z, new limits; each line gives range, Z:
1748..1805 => 1804.0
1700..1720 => 1701.5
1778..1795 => 1794.0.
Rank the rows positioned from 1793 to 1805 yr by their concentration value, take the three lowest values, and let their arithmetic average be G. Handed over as 2.9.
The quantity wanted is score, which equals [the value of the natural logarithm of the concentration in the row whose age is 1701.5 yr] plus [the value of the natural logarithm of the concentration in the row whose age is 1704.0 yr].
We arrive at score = 2.29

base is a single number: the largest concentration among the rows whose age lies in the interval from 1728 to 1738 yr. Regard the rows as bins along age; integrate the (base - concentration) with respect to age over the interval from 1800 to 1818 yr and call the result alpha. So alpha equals -29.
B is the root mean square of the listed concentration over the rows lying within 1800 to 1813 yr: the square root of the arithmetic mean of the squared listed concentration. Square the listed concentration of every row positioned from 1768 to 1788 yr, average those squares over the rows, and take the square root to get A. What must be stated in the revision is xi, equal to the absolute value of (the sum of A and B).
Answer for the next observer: 4.96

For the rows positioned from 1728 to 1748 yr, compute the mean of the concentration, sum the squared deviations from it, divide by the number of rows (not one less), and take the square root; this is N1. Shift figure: 0.2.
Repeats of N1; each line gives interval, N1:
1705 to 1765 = 0.5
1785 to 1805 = 0.6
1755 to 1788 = 0.3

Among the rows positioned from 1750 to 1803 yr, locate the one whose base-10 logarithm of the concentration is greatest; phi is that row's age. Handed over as 1801.5 yr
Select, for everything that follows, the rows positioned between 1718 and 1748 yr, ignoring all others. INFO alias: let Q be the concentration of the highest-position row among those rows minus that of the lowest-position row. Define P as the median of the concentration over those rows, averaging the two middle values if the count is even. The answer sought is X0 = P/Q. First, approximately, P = 1.64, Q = -0.4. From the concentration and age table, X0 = -4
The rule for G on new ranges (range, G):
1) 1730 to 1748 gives 1.3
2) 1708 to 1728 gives 2.0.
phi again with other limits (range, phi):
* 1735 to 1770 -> 1759.0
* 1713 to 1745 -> 1714.0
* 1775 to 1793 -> 1791.5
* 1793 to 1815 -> 1814.0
